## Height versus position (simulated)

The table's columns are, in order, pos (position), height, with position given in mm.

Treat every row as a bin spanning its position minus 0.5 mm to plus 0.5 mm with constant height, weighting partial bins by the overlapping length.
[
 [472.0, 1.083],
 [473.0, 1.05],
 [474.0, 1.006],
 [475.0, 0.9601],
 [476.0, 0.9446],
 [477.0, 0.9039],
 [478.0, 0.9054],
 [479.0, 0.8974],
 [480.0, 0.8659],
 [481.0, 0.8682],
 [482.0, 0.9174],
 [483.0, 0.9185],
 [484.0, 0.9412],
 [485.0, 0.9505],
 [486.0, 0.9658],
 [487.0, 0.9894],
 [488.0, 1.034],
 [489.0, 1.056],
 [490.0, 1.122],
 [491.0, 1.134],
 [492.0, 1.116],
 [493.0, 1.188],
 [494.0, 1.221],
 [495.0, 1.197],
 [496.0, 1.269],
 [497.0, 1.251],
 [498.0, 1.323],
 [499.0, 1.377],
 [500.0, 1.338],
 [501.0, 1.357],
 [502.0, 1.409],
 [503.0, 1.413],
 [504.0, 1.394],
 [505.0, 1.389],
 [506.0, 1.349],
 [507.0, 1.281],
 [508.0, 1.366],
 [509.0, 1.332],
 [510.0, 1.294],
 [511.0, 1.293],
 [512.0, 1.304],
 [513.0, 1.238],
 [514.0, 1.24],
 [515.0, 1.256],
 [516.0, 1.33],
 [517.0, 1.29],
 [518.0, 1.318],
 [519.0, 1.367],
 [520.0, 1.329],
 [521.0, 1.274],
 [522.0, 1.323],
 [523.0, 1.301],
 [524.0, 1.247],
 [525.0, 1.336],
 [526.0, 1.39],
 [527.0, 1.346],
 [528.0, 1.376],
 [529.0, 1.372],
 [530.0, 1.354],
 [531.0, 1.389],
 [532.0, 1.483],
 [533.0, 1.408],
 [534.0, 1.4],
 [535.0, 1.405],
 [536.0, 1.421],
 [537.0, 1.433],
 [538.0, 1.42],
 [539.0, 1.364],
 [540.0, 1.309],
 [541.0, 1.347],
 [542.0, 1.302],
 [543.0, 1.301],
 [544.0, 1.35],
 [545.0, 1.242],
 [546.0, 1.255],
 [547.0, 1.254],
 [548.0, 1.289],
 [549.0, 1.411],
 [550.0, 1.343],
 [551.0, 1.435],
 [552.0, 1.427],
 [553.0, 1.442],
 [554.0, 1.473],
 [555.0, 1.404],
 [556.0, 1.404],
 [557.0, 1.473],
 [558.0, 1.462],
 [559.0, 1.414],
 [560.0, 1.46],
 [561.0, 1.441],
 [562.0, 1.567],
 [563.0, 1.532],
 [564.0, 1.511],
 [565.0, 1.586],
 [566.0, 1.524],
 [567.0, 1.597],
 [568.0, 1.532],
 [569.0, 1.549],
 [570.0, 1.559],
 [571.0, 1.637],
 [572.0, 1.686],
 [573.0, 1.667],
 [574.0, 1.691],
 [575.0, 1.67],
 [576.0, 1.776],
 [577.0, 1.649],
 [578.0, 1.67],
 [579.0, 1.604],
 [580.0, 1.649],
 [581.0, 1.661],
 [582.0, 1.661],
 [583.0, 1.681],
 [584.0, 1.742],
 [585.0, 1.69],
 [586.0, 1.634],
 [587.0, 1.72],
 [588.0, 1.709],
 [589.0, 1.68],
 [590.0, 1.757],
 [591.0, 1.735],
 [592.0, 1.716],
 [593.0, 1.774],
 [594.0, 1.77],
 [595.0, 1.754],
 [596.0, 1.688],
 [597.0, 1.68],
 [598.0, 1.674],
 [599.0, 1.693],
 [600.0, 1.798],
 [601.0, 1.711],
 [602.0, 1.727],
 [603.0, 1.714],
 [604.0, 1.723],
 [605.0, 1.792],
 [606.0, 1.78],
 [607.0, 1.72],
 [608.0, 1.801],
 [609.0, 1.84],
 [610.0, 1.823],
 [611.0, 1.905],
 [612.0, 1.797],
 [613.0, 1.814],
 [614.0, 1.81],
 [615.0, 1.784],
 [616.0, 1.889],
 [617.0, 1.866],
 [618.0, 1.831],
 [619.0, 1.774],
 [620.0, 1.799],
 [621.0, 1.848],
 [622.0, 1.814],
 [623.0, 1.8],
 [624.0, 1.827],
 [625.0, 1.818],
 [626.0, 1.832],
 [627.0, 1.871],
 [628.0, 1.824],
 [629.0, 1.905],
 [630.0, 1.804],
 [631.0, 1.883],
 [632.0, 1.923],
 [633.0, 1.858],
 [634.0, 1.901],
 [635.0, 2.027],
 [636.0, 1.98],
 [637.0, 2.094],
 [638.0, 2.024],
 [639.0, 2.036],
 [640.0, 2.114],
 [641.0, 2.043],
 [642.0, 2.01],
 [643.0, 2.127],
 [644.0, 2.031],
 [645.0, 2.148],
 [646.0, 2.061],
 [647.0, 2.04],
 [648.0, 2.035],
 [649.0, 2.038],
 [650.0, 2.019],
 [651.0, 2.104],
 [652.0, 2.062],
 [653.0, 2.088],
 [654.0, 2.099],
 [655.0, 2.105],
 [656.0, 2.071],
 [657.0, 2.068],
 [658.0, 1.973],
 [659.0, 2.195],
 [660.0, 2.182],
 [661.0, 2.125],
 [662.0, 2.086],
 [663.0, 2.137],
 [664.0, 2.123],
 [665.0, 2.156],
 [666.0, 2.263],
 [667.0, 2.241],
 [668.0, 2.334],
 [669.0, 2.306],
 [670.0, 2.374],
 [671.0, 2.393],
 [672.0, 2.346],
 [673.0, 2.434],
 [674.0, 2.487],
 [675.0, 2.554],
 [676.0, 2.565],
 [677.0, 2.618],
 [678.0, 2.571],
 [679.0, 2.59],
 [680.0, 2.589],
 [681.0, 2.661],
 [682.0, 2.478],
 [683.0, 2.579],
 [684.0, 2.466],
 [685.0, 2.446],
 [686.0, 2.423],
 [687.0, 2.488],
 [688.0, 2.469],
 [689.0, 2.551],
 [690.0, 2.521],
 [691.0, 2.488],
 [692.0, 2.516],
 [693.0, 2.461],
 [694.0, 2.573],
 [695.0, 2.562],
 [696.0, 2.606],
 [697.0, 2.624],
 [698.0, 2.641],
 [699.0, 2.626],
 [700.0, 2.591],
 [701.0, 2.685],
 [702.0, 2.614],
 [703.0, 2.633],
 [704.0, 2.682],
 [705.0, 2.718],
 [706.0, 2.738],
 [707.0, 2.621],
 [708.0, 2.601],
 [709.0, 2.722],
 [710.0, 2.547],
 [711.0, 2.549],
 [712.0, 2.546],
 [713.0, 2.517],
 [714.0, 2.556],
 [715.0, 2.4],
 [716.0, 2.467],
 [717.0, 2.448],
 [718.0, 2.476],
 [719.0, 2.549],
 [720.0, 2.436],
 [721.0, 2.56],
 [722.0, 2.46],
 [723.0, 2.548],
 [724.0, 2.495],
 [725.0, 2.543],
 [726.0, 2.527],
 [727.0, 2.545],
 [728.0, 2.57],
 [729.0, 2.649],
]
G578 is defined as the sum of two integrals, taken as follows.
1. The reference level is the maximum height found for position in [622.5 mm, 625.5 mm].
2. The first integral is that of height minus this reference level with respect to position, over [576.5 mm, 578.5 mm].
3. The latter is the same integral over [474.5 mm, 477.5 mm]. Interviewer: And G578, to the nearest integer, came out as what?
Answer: -3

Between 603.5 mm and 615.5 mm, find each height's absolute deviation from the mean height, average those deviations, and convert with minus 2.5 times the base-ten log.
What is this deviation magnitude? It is 3.70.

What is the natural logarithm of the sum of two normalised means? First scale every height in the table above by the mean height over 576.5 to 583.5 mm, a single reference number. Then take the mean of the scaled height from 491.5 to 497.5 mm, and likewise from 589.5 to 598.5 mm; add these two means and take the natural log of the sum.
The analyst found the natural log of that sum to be 0.57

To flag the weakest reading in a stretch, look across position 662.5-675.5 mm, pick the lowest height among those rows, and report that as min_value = 2.123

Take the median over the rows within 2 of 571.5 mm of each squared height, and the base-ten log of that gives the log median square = 0.44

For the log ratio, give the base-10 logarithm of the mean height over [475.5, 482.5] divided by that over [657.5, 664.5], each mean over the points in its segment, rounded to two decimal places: -0.37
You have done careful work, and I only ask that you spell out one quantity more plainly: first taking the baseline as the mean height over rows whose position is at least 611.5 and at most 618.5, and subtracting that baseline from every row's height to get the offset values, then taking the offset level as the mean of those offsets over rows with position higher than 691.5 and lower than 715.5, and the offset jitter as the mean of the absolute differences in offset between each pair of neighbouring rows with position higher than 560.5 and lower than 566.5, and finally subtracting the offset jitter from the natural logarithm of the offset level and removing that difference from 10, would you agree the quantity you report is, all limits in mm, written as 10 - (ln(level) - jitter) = 10.3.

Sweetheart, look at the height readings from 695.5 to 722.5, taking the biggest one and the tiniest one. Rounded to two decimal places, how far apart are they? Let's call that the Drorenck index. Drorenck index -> 0.34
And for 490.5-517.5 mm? 0.30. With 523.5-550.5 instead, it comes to 0.24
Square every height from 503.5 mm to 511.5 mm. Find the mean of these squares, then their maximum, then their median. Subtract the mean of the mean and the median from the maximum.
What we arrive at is 0.15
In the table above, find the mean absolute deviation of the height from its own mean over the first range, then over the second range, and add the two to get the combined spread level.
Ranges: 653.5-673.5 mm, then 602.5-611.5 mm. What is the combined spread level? 0.16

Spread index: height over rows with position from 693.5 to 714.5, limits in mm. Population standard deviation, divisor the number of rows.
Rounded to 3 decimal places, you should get 0.062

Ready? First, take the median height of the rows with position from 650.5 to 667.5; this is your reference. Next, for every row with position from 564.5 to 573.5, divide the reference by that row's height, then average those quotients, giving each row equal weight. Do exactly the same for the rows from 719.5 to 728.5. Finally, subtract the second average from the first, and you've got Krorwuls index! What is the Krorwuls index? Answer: 0.49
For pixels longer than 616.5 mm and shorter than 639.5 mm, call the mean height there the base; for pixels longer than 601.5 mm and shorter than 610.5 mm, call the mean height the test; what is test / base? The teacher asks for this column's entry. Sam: 0.939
